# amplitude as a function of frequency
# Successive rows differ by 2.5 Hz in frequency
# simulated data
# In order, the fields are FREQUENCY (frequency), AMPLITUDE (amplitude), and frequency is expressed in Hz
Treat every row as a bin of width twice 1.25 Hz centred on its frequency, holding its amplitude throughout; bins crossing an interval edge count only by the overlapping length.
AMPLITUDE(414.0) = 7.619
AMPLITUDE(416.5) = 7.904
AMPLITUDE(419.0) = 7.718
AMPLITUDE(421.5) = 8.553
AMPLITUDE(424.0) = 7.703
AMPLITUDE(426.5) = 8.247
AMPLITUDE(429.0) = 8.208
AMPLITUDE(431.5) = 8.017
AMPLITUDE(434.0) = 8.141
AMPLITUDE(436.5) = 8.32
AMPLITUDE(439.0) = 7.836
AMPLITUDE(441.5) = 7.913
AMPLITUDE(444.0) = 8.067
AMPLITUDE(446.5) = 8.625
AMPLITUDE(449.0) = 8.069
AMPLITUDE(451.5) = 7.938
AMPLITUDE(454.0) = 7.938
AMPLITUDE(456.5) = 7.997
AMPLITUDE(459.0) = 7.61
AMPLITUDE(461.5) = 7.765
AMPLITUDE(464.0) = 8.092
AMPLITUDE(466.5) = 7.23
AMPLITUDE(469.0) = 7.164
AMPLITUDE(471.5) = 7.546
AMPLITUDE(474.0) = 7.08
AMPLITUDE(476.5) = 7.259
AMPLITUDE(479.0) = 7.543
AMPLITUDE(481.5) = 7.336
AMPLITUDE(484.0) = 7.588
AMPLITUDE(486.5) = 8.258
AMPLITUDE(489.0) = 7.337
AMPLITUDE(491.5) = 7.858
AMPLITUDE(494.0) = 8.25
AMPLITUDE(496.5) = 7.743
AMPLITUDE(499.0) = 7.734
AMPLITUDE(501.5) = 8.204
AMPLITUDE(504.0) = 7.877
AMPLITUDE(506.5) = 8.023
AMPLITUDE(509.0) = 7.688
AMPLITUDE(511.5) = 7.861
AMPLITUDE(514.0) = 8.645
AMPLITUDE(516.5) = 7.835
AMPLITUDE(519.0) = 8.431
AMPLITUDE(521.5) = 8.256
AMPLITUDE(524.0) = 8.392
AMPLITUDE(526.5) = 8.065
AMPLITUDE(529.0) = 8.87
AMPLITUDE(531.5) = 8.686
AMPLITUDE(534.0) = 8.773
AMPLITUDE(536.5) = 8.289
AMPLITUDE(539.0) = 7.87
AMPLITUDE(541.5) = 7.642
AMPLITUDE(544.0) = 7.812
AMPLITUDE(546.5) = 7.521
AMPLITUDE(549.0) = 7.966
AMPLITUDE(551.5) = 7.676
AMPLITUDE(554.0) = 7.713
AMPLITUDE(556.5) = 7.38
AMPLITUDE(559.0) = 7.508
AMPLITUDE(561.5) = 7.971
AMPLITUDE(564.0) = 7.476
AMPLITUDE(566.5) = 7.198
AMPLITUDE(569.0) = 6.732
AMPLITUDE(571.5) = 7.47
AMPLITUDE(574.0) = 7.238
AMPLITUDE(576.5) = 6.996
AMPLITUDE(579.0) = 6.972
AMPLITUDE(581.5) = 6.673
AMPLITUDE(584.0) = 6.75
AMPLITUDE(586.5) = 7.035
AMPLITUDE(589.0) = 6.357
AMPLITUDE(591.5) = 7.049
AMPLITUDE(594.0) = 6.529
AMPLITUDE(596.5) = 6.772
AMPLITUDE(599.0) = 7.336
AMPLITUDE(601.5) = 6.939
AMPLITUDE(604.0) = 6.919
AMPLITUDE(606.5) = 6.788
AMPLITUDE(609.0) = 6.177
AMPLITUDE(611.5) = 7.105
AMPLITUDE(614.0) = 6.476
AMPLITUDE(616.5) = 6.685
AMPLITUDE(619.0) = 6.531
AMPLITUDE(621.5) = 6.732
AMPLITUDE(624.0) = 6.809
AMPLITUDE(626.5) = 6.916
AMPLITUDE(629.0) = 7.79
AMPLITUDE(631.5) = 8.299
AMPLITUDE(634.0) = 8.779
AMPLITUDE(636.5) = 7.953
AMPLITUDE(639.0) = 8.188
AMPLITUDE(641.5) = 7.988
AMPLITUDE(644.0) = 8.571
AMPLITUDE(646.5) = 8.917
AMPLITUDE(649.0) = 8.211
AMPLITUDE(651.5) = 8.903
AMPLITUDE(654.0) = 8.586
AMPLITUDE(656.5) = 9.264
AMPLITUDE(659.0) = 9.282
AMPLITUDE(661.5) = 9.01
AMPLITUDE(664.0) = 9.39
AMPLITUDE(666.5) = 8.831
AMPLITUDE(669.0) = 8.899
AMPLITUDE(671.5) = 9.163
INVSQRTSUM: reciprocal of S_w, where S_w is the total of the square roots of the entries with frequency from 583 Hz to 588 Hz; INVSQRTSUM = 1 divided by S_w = 0.190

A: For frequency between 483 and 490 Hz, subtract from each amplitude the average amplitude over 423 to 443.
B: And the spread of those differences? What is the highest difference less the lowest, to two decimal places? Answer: 0.92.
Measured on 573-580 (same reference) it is 0.27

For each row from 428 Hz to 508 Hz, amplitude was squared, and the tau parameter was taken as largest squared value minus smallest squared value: 24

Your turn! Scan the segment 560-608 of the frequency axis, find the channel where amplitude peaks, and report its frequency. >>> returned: 561.5 Hz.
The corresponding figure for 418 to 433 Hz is 421.5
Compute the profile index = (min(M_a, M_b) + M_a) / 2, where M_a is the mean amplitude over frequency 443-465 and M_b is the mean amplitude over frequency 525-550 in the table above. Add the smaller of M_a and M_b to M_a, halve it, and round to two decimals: 8.01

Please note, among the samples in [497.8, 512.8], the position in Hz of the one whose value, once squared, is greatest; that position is 501.5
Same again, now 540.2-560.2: 549.0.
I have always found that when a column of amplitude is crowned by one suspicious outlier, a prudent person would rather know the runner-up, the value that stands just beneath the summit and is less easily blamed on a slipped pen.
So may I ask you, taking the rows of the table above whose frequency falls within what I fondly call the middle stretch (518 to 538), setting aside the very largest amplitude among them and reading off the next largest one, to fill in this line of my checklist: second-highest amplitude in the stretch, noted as 8.773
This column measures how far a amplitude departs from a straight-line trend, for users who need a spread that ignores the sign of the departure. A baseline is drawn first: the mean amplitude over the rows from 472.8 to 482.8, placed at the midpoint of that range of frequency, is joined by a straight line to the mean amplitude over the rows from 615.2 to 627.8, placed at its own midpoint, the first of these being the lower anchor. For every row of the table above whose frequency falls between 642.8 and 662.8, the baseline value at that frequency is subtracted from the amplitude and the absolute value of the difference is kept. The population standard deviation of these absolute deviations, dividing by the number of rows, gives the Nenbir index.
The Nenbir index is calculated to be 0.36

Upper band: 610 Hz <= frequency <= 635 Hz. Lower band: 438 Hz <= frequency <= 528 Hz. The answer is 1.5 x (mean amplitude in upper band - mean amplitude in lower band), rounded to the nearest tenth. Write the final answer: -1.0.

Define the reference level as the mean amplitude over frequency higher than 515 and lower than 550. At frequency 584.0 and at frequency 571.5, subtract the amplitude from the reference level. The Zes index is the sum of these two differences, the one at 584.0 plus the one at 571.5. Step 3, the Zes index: 2.1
